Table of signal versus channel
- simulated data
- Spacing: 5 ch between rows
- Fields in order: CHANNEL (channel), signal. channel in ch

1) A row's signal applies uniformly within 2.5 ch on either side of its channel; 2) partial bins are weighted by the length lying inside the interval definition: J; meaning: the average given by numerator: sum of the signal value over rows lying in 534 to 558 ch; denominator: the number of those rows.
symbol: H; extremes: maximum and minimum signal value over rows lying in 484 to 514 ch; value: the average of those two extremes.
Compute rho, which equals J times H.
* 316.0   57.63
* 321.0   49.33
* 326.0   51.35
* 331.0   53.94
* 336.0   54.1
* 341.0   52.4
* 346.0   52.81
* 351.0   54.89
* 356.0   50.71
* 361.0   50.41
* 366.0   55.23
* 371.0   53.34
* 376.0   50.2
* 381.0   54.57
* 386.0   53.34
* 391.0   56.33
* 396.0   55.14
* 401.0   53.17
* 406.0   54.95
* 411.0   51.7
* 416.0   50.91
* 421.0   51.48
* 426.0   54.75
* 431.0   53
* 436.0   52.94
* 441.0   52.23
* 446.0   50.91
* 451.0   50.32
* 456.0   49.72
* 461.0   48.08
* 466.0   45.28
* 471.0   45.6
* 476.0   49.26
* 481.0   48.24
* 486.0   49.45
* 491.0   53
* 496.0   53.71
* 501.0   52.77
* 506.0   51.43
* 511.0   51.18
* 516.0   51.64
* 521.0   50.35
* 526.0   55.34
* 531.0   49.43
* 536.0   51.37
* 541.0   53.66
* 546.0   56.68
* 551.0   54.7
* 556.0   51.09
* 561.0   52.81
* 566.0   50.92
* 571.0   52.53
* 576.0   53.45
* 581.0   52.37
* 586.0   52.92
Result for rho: 2760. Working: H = 51.6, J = 53.5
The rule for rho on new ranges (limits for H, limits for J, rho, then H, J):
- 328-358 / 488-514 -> 2768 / 52.8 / 52.4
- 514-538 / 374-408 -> 2827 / 52.4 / 54.0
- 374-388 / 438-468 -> 2589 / 52.4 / 49.4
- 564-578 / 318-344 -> 2725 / 52.2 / 52.2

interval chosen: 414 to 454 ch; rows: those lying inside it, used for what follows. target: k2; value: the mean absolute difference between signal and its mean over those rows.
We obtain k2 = 1.16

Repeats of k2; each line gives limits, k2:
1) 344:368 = 1.80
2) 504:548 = 1.92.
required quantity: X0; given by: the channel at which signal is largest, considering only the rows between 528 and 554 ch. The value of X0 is 546.0 ch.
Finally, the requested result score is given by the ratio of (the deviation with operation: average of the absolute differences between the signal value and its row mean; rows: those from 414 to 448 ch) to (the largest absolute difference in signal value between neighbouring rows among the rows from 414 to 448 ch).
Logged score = 0.33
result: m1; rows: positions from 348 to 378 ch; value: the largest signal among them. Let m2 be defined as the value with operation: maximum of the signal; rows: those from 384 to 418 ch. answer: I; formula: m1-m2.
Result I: -1.1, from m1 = 55.23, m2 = 56.33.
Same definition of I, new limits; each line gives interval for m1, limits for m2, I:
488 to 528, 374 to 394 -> -1.0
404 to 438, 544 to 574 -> -1.7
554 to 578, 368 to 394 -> -2.9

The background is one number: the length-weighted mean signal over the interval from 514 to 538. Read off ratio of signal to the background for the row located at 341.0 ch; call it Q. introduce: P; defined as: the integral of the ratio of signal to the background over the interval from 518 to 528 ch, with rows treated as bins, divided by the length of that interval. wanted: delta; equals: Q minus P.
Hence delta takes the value -0.01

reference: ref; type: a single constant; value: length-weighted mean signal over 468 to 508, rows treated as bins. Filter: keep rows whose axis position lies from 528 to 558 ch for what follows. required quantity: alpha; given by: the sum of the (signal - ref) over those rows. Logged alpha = 15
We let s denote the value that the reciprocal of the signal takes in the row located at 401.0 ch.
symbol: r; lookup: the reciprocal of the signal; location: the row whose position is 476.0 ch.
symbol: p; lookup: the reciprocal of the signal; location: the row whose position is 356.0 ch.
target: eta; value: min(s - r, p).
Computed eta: -0.0015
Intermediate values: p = 0.0197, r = 0.0203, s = 0.0188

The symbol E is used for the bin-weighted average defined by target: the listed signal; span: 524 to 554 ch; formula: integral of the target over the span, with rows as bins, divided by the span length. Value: 53.5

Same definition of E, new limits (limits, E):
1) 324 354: 53.2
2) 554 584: 52.2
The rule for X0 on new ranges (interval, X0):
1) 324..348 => 336.0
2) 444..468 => 446.0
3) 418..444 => 426.0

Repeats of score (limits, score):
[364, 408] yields 0.31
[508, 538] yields 0.22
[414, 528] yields 0.39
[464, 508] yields 0.70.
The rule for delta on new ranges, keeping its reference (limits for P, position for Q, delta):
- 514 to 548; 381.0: 0.04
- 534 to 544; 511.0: -0.03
